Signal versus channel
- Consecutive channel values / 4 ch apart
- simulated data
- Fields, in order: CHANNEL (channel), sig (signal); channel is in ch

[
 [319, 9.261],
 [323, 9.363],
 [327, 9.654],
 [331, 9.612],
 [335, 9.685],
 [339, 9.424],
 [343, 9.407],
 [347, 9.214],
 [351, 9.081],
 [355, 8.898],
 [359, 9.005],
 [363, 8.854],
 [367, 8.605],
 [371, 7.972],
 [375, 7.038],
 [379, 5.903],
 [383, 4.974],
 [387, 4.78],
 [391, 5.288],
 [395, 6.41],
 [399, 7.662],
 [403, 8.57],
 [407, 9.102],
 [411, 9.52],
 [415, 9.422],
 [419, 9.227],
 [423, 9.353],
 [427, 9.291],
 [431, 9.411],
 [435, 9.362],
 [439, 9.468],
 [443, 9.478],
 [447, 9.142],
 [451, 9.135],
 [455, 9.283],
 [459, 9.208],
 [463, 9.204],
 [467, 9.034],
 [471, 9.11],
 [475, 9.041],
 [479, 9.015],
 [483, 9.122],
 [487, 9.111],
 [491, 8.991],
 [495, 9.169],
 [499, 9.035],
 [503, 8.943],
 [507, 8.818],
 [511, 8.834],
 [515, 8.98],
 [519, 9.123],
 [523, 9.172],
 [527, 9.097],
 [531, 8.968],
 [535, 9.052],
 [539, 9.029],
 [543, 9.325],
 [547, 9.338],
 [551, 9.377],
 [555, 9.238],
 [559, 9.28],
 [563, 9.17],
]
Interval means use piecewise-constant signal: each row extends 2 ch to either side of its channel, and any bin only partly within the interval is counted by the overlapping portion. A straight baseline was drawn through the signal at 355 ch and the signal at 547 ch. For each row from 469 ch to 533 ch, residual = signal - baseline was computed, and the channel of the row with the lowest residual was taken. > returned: 507 ch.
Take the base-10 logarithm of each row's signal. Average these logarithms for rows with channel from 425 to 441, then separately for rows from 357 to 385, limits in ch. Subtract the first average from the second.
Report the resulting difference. -0.11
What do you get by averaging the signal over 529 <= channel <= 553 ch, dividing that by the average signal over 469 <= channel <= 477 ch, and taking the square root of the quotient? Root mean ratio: 1.01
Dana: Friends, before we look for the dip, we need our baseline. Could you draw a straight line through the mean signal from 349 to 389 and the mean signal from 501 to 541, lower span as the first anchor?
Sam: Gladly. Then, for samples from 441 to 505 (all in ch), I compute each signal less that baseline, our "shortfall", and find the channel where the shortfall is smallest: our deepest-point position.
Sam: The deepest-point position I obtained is 503 ch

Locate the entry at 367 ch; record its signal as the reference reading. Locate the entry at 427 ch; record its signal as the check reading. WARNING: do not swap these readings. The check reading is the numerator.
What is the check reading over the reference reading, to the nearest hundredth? 1.08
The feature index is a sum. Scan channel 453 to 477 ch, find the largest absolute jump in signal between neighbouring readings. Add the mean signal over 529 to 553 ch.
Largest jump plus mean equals 9.4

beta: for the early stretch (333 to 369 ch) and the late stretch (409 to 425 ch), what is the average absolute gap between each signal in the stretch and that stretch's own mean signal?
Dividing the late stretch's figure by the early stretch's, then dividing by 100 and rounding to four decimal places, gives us 0.0034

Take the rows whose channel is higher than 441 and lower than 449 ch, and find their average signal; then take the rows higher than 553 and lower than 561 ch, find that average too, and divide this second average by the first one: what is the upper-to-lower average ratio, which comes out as 0.99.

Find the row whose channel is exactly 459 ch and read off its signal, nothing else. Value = 9.208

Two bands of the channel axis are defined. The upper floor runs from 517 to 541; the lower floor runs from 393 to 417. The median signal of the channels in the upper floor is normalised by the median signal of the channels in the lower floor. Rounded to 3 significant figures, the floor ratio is 1.03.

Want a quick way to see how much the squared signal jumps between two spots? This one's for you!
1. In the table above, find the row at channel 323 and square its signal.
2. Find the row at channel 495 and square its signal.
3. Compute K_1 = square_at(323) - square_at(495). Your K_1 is 3.6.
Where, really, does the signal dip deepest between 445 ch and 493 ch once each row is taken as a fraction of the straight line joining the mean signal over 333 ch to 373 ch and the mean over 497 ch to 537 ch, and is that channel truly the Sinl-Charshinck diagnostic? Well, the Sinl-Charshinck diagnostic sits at 491 ch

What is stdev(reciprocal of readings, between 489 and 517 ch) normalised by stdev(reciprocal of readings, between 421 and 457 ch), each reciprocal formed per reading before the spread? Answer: 1.0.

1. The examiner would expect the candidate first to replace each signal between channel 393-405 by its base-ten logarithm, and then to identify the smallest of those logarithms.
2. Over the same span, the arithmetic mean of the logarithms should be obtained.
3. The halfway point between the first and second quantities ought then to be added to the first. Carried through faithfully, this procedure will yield 1.65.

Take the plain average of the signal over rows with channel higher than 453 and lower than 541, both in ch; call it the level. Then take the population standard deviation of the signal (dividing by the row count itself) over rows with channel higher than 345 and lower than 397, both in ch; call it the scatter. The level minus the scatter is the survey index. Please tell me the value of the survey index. 7.4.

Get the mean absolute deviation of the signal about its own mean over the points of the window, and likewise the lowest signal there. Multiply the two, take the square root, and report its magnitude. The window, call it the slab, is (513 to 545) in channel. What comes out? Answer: 0.88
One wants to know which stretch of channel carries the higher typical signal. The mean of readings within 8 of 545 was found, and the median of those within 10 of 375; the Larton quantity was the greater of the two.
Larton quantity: 9.27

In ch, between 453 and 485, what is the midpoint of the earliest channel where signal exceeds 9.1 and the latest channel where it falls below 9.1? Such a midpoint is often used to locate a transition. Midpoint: 467 ch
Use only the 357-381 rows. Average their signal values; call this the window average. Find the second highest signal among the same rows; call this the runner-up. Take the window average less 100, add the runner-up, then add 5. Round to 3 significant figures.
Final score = -78.2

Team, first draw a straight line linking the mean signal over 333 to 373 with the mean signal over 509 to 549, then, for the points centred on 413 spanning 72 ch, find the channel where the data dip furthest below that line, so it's 387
